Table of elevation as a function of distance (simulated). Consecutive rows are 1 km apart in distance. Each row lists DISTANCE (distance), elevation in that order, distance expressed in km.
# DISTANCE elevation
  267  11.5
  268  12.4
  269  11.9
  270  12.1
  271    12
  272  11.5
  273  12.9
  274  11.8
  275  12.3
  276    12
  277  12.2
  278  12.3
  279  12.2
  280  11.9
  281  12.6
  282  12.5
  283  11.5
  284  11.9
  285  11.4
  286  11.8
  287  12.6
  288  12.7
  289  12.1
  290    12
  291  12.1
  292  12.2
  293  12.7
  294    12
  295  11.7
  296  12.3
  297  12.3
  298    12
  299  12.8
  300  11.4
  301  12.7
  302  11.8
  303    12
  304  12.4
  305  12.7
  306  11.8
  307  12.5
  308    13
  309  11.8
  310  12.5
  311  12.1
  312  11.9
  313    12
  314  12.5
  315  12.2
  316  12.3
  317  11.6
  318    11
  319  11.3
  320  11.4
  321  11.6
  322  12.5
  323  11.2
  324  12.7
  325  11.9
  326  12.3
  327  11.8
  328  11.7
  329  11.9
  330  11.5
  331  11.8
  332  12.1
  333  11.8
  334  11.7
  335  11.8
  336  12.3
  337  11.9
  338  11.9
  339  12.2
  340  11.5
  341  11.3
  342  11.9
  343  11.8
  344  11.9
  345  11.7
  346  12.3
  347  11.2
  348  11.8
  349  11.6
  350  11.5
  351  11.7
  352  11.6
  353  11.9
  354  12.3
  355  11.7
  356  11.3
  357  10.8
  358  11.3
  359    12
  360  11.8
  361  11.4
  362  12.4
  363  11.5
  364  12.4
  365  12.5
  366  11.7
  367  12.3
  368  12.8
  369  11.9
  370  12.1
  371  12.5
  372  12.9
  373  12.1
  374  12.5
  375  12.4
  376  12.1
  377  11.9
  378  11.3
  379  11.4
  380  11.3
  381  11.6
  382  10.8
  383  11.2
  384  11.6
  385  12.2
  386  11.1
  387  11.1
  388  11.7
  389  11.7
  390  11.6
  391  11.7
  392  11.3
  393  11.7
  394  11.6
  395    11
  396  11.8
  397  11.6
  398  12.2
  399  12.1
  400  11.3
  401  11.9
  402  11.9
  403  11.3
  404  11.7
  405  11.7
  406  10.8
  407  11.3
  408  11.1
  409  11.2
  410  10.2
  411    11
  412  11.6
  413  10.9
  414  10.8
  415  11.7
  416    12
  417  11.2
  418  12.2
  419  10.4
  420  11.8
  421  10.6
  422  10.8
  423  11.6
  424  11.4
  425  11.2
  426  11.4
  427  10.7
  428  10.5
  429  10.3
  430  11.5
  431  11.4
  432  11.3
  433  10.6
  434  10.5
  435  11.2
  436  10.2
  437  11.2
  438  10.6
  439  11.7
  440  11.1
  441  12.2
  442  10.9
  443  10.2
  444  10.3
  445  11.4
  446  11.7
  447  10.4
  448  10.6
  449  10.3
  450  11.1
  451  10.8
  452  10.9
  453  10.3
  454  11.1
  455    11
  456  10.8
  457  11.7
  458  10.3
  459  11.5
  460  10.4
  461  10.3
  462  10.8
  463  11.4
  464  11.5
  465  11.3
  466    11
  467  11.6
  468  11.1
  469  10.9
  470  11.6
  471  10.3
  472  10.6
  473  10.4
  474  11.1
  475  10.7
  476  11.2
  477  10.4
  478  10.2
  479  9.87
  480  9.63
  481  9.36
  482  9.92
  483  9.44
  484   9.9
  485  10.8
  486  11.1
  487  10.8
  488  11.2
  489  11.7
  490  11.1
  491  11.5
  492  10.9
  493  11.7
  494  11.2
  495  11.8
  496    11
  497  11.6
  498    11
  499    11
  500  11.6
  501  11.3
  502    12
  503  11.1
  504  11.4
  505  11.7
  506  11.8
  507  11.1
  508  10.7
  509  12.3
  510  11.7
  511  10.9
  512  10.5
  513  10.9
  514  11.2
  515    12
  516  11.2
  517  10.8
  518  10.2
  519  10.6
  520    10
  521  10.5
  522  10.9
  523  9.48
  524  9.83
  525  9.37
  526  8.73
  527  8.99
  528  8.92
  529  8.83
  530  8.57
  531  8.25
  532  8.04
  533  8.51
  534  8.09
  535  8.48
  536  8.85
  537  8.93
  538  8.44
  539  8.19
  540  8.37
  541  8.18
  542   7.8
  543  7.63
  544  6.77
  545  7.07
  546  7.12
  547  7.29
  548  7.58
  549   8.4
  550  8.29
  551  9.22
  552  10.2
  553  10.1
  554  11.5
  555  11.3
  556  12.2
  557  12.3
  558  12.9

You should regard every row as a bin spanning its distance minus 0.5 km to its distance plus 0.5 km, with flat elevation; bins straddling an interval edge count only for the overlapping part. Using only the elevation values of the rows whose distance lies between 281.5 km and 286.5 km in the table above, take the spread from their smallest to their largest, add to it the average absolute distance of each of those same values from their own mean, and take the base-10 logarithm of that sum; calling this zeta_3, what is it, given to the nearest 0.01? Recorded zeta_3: 0.15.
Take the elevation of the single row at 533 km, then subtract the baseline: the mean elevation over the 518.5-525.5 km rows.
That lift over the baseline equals -1.6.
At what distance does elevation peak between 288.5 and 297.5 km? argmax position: 293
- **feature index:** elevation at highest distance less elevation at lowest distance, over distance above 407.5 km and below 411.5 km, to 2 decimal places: -0.10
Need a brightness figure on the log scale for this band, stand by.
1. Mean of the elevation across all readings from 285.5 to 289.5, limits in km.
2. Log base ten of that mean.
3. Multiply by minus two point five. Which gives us -2.72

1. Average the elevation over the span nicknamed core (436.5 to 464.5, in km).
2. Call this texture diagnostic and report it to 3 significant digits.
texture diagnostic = 10.9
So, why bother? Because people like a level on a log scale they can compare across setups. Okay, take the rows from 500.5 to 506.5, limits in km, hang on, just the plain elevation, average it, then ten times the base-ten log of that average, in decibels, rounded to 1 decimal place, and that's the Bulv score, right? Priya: 10.6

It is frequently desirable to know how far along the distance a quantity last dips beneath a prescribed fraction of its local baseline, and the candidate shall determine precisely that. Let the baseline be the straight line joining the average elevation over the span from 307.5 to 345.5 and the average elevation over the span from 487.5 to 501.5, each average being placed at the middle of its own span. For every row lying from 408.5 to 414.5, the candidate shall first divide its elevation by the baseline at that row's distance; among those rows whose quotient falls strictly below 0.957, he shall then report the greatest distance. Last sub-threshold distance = 414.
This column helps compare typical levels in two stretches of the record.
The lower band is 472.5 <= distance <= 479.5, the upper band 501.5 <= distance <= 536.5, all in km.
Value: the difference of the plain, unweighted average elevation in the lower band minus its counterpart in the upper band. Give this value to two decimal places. 0.37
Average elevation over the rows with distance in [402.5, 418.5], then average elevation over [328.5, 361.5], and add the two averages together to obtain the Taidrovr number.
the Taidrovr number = 23.0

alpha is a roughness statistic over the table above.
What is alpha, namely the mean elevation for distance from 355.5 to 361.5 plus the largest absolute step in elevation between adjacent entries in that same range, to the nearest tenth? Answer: 12.1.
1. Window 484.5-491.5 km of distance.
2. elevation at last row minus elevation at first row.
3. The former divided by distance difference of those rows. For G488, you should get 0.117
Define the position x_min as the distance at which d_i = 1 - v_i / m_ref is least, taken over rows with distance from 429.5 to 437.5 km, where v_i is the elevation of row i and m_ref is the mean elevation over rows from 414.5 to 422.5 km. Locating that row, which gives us 430 km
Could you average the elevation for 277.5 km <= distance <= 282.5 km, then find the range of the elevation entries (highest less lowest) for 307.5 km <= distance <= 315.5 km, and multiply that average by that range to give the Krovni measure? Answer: 15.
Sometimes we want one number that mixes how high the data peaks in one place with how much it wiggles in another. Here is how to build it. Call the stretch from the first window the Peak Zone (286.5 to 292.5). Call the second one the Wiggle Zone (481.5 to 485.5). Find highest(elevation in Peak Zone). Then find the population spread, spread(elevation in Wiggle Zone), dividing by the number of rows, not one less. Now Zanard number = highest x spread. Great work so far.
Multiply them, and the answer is 6.3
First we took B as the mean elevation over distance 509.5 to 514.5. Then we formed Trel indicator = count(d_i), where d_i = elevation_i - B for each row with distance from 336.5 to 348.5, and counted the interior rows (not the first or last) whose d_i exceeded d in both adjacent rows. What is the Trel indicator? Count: 4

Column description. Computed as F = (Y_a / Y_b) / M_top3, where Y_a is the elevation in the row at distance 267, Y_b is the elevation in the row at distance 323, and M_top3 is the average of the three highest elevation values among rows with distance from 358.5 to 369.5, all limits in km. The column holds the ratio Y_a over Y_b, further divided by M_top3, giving 0.082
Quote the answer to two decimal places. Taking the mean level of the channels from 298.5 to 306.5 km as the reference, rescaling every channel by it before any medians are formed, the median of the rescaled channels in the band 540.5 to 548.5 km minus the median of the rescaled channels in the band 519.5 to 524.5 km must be -0.21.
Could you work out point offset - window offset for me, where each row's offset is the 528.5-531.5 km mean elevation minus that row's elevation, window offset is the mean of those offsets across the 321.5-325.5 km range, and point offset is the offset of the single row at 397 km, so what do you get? 0.5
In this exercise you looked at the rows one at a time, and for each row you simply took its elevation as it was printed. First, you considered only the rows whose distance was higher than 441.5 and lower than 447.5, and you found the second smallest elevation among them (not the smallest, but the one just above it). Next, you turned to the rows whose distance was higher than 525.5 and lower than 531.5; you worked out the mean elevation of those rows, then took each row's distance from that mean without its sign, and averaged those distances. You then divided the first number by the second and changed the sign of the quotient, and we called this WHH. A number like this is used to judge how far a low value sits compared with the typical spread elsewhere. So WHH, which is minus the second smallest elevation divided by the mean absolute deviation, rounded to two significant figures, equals -51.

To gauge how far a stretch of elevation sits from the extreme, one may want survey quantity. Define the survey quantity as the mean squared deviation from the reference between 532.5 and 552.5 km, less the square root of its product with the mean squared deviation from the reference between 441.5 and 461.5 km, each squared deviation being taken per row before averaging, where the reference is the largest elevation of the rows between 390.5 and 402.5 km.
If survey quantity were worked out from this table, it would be 11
